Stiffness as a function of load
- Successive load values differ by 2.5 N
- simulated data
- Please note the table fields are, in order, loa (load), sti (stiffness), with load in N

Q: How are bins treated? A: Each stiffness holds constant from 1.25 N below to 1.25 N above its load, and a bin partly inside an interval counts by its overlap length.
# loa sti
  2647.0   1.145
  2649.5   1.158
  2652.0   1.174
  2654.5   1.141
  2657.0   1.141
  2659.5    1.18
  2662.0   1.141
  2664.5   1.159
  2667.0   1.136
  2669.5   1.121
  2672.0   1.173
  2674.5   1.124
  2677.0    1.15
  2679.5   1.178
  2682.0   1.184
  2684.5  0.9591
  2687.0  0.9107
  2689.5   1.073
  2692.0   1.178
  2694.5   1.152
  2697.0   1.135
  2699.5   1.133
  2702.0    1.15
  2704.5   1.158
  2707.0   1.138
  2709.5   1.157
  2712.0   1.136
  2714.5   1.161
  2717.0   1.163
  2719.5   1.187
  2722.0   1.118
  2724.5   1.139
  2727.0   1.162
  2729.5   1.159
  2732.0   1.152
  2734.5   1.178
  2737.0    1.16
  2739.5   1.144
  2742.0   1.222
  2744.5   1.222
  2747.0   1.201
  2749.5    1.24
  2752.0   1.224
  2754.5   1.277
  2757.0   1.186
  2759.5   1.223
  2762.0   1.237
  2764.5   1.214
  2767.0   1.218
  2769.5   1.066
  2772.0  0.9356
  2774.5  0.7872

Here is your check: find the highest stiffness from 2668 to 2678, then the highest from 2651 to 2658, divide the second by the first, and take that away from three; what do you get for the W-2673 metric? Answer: 2.00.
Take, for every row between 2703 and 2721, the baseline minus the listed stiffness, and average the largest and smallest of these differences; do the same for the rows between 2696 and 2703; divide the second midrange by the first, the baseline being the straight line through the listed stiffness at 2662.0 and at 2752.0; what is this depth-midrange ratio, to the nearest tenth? 1.2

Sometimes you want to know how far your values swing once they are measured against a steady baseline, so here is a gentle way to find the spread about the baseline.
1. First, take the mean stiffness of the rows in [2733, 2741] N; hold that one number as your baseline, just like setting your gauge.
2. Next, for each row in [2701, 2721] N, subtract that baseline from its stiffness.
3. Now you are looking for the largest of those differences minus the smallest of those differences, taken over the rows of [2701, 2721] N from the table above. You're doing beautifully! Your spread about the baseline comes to 0.051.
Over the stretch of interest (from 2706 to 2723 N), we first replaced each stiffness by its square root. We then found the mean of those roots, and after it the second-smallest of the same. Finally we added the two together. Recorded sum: 2.14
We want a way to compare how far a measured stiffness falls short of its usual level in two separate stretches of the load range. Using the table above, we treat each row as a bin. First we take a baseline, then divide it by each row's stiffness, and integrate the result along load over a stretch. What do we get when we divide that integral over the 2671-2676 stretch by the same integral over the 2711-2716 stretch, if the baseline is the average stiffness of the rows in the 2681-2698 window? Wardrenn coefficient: 1.00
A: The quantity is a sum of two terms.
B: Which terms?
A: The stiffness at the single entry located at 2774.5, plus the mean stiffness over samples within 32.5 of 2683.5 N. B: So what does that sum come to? 1.92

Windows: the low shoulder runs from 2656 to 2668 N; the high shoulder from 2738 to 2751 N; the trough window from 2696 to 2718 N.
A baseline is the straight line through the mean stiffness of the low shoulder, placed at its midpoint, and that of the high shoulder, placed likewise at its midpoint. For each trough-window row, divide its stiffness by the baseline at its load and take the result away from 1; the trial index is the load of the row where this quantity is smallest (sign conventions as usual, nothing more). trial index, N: 2704.5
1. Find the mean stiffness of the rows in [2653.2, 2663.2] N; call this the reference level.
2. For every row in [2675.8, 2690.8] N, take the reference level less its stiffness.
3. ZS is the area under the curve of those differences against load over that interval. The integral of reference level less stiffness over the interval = 1.1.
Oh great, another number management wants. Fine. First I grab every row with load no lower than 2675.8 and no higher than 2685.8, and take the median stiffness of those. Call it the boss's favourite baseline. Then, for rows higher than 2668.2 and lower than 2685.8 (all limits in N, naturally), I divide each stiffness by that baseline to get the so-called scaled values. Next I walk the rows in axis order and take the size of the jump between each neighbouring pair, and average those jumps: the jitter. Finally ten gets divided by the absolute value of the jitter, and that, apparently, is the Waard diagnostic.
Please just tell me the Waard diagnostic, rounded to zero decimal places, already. 181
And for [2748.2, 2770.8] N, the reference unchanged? 239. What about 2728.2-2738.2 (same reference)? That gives 685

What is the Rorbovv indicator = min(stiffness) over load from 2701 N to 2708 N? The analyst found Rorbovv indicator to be 1.138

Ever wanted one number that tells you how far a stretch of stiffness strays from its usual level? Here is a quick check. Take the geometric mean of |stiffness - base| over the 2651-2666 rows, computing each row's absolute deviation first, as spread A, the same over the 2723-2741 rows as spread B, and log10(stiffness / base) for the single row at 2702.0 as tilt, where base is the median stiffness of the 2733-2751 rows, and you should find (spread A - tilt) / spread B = 1.4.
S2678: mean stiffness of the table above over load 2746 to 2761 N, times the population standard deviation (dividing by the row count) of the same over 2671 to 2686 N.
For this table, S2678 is 0.10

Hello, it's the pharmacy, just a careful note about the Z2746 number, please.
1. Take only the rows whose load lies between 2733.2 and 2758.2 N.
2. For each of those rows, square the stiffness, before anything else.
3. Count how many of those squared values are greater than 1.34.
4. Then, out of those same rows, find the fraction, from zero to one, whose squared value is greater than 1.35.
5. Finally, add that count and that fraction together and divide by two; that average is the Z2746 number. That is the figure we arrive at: 4.9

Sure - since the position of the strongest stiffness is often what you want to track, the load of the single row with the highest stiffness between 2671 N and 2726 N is 2719.5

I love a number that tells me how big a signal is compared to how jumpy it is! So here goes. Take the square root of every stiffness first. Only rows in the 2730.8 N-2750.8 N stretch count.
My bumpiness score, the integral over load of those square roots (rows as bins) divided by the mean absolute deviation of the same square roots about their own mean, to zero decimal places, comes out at 1517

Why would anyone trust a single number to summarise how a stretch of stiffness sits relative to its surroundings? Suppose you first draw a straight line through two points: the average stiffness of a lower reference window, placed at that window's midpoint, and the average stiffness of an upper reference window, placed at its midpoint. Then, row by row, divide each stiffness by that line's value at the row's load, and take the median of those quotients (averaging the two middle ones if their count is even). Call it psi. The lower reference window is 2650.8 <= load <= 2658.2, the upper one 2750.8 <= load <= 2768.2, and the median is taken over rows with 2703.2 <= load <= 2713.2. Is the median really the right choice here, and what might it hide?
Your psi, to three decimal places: 0.965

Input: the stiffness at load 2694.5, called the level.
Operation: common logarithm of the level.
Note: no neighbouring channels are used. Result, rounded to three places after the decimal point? 0.061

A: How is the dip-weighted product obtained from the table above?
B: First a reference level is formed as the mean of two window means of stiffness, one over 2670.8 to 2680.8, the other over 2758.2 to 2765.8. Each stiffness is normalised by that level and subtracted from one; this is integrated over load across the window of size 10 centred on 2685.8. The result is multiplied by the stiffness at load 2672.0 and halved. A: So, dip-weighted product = 0.78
